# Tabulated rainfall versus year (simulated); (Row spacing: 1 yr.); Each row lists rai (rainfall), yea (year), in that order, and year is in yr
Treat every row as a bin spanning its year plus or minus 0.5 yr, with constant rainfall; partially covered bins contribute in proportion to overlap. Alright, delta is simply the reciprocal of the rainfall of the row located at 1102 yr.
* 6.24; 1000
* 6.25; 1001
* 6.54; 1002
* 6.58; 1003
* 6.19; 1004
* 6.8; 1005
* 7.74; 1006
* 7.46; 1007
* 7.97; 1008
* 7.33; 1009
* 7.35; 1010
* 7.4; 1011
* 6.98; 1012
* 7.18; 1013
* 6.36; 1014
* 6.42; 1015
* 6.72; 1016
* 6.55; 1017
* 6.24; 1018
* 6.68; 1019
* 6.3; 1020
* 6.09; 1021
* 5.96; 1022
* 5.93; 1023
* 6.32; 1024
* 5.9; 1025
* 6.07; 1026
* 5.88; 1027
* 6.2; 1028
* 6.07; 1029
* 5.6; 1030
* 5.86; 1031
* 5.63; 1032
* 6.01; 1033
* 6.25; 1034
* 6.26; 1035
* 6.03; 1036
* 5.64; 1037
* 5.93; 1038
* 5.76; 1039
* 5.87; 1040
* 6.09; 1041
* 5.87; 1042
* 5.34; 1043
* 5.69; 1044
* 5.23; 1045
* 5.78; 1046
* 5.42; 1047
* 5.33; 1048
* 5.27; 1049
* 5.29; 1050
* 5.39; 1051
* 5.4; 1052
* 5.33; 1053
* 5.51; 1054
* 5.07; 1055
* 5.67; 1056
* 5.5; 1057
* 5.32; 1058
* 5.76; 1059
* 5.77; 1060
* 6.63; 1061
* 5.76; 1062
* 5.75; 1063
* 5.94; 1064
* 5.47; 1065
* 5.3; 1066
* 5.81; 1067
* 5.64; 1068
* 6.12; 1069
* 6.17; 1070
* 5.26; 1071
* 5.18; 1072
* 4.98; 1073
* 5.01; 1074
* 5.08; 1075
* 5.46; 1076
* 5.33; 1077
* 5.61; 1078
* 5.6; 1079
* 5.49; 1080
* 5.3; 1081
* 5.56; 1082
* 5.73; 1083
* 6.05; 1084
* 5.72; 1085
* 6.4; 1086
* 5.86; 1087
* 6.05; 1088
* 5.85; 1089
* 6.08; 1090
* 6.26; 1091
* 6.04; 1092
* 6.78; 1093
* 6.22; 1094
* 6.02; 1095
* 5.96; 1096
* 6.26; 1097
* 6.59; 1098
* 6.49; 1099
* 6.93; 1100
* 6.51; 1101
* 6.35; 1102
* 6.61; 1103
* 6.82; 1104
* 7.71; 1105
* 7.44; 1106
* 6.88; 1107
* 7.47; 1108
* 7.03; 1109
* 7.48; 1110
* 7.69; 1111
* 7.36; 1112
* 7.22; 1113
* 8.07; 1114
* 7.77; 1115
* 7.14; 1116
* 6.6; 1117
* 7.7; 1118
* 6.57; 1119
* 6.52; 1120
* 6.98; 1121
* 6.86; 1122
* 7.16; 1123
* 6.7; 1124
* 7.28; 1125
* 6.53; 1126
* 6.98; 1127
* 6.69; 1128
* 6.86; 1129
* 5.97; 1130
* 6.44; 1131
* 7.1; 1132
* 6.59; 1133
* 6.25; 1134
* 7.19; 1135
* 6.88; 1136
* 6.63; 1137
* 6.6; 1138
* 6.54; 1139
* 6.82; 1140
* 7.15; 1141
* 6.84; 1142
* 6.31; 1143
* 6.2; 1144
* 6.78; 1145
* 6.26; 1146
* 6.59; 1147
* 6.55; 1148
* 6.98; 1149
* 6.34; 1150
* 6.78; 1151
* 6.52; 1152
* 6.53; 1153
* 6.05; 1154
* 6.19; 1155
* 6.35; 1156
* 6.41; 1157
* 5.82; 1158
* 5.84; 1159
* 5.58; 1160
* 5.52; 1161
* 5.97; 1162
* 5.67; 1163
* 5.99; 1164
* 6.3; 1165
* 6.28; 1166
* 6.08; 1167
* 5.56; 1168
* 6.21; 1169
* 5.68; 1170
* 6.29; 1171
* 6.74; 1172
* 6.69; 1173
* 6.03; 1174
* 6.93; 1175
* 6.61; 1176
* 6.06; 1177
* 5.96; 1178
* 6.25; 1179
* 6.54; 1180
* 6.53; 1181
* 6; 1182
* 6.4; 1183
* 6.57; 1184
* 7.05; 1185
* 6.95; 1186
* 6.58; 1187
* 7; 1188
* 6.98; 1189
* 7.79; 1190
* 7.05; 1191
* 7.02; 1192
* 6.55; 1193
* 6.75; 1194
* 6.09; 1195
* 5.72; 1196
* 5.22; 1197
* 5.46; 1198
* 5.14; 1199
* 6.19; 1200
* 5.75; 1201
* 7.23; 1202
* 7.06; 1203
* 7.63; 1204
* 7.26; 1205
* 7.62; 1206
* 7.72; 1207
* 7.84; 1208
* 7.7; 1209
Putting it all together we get 0.157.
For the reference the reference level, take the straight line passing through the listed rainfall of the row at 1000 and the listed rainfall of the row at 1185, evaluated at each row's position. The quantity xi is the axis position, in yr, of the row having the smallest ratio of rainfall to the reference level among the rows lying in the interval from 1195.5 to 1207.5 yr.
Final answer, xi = 1199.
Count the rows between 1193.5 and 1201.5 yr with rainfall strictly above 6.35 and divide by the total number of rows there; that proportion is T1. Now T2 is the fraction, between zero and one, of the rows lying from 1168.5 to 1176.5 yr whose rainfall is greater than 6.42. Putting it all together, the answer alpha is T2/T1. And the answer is 4.0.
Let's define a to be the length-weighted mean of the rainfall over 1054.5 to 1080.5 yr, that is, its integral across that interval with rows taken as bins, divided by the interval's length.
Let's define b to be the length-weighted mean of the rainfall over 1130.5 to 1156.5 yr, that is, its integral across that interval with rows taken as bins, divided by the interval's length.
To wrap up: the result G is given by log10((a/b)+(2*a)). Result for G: 1.08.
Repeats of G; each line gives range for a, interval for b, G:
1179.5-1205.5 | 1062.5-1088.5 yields 1.15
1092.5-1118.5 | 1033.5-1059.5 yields 1.18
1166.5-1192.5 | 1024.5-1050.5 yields 1.15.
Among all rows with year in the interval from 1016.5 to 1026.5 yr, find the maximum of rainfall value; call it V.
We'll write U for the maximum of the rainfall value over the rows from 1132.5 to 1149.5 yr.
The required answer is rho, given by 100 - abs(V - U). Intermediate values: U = 7.19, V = 6.68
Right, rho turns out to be 99.5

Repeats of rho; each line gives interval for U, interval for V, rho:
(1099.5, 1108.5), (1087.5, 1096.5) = 99.1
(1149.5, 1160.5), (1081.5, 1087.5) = 99.6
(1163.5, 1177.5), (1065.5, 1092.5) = 99.5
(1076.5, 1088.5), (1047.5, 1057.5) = 99.3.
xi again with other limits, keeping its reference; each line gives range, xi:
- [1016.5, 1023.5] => 1023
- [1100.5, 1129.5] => 1102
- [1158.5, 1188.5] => 1161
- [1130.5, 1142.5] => 1134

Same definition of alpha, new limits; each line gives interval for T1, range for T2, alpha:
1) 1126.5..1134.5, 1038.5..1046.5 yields 0.0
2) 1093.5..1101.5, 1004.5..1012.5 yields 2.0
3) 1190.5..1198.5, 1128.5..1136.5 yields 1.5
